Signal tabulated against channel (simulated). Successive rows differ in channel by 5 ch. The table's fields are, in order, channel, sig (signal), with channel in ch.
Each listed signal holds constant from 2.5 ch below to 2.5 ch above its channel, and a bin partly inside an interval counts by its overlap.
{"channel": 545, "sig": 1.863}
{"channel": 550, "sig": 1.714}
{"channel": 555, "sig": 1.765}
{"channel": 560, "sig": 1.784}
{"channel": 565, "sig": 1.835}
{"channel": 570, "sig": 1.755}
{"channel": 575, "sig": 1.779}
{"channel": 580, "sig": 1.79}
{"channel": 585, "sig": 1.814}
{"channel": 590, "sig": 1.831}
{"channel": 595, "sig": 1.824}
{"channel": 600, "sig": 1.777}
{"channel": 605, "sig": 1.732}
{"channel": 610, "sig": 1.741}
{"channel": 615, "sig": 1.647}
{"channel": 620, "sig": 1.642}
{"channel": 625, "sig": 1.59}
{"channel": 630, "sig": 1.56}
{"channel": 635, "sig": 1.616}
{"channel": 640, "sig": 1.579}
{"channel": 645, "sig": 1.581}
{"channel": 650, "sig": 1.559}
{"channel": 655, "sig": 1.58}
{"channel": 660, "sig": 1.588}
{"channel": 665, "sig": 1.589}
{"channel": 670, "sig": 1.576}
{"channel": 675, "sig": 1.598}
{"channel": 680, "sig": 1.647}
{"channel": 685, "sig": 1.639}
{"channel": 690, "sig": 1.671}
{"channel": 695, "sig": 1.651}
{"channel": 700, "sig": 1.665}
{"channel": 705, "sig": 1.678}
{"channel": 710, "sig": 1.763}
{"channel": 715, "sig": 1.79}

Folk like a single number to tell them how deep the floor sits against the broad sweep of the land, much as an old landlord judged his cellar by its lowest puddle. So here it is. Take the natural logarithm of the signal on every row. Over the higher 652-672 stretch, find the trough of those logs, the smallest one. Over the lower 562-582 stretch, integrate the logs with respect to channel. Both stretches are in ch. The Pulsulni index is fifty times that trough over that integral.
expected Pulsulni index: 1.95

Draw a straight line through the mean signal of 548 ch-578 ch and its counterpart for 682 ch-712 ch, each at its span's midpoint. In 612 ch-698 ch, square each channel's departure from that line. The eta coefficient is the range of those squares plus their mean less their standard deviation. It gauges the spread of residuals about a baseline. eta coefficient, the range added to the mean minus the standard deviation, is 0.031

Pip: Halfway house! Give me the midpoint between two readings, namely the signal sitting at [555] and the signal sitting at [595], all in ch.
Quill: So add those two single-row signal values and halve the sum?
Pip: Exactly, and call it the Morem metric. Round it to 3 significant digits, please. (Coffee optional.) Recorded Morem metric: 1.79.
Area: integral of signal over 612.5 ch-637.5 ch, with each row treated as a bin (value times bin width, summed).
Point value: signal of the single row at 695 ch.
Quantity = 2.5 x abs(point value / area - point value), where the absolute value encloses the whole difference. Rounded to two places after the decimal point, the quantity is 4.03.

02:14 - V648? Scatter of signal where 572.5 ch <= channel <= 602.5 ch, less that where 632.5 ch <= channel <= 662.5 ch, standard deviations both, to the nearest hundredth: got 0.00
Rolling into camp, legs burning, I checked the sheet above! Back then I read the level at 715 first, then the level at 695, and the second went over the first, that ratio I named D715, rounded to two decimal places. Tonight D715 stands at 0.92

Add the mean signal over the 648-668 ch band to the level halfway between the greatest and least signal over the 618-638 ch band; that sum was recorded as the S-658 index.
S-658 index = 3.18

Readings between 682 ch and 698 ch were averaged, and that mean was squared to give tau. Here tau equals 2.7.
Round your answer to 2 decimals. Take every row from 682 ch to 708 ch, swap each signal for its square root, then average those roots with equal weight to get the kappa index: 1.29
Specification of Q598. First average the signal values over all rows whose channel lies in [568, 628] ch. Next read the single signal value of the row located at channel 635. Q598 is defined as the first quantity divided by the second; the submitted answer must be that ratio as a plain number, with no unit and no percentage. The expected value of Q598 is 1.08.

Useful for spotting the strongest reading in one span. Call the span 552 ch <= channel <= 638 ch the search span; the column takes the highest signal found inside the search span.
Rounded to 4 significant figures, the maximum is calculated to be 1.835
